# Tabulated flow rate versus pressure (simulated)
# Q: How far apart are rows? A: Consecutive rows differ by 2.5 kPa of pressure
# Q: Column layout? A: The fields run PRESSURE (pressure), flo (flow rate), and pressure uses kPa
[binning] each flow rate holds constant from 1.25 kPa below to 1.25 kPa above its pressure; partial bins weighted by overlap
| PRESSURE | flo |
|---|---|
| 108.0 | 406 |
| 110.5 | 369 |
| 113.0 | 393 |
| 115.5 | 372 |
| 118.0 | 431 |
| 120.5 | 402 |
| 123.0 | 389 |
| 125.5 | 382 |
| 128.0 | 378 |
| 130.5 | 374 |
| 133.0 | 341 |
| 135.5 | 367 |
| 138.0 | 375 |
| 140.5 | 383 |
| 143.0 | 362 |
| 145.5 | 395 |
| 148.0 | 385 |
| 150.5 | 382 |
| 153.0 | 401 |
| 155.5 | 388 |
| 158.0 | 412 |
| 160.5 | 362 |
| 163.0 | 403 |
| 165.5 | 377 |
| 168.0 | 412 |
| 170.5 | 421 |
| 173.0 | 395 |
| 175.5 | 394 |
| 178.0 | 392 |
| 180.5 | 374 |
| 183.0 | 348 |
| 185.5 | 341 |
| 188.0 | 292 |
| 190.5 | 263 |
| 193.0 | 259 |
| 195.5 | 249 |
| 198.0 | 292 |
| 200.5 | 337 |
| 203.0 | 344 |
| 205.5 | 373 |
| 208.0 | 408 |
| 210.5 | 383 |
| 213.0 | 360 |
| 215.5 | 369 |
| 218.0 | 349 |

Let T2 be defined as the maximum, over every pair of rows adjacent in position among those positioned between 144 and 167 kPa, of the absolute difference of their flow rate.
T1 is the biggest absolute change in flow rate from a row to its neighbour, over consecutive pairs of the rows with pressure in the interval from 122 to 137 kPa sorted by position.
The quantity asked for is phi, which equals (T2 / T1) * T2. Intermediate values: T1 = 33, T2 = 50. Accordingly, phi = 76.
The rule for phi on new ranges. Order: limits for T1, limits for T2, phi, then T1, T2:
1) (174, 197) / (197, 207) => 41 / 49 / 45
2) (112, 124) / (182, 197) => 41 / 59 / 49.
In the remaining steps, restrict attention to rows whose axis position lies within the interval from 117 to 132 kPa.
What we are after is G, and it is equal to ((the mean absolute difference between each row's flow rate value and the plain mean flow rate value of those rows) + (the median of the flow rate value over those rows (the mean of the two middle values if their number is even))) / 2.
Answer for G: 201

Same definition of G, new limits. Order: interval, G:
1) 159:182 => 204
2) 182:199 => 161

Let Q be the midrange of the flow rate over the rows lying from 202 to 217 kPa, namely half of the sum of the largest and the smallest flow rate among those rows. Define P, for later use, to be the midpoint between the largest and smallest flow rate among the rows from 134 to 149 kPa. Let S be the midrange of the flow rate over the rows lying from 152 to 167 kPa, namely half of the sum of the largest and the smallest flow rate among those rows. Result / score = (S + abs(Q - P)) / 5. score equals 78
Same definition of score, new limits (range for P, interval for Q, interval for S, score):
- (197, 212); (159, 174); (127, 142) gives 81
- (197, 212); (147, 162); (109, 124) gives 87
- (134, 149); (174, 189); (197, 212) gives 77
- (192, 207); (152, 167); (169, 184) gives 92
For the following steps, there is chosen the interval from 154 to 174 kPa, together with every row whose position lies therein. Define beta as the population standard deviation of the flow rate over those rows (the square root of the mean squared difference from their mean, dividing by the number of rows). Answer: 19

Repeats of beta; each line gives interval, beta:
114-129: 20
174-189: 35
